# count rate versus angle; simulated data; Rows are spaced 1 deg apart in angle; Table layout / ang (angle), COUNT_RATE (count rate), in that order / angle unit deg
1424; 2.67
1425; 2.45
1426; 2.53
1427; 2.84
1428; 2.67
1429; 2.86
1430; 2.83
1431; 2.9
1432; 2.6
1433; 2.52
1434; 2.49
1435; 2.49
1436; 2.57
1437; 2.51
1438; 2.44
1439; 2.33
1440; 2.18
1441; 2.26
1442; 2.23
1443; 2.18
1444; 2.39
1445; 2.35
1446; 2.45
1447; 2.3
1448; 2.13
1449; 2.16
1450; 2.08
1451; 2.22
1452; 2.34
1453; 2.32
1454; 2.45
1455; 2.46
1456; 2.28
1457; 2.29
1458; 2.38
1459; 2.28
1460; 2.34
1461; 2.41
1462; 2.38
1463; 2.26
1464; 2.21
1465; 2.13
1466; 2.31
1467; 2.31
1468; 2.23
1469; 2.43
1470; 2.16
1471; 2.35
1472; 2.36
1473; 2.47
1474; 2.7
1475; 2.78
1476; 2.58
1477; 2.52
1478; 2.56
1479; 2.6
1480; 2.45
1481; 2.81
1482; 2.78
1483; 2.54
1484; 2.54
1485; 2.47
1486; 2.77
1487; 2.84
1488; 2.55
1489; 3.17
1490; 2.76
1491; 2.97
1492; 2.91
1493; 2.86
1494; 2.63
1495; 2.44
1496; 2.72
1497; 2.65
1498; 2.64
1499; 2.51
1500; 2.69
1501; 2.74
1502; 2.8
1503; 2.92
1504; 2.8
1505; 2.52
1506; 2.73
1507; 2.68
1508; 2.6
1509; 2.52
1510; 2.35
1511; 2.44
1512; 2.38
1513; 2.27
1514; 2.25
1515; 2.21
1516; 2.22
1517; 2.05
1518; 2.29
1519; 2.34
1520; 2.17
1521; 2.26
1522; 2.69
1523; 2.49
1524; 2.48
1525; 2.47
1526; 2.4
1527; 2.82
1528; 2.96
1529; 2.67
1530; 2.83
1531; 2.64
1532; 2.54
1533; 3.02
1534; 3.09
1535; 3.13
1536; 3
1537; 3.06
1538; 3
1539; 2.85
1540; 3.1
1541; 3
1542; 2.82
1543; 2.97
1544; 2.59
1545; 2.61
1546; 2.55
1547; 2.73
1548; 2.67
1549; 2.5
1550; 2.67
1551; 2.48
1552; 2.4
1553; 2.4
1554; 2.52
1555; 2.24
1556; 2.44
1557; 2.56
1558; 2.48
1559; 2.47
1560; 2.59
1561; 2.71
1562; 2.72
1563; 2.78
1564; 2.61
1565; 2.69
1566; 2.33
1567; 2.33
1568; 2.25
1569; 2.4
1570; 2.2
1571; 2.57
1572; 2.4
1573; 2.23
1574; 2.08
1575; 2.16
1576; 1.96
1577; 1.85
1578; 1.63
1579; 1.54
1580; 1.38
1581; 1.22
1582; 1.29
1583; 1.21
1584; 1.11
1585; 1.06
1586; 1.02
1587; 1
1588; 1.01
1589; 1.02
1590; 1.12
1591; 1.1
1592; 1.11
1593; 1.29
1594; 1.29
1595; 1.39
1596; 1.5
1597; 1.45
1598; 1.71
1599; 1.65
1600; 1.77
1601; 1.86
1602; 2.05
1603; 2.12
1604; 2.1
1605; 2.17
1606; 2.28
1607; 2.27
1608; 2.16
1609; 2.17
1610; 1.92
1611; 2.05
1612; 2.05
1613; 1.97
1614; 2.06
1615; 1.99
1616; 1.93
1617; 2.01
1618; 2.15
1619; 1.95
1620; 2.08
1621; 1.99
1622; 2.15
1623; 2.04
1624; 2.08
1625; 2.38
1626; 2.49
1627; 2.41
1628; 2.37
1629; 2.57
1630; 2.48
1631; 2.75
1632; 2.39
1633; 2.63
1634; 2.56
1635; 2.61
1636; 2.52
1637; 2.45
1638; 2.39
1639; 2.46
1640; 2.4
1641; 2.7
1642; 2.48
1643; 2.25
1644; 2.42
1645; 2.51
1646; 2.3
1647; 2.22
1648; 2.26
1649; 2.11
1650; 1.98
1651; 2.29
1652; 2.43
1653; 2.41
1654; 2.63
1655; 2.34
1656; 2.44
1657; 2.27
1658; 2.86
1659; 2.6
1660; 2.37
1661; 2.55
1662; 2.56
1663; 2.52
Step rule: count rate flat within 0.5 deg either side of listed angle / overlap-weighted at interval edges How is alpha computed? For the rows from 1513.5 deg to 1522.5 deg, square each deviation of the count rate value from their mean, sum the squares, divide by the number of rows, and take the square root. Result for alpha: 0.17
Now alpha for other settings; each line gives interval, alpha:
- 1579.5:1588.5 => 0.13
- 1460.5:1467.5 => 0.09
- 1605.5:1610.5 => 0.13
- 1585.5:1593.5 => 0.09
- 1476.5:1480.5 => 0.06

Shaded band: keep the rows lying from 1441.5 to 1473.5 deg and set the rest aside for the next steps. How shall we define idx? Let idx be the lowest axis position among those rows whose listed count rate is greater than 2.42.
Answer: 1446 deg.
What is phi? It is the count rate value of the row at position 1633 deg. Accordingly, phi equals 2.63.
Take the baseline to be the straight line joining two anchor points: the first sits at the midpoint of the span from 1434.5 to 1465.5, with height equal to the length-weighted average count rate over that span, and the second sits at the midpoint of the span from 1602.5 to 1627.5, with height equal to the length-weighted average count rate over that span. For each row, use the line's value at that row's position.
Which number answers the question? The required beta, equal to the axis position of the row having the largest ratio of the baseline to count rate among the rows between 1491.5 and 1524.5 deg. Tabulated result 1517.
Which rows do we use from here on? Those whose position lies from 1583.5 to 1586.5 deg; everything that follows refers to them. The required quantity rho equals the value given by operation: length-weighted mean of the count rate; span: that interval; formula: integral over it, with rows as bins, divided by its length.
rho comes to 1.1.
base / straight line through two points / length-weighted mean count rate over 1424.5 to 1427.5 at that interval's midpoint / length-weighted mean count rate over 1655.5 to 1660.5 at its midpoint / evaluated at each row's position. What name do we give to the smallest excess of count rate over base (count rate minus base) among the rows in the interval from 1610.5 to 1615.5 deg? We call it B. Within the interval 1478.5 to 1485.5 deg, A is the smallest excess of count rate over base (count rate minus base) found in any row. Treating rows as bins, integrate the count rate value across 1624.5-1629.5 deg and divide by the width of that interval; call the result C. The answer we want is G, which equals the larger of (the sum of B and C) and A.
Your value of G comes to 1.89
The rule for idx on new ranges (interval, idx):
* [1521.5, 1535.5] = 1522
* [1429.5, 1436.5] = 1430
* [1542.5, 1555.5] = 1543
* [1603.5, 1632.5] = 1626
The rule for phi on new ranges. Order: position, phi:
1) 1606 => 2.28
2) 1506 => 2.73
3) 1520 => 2.17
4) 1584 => 1.11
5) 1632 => 2.39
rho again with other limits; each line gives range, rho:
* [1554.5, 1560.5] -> 2.5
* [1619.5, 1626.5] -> 2.2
